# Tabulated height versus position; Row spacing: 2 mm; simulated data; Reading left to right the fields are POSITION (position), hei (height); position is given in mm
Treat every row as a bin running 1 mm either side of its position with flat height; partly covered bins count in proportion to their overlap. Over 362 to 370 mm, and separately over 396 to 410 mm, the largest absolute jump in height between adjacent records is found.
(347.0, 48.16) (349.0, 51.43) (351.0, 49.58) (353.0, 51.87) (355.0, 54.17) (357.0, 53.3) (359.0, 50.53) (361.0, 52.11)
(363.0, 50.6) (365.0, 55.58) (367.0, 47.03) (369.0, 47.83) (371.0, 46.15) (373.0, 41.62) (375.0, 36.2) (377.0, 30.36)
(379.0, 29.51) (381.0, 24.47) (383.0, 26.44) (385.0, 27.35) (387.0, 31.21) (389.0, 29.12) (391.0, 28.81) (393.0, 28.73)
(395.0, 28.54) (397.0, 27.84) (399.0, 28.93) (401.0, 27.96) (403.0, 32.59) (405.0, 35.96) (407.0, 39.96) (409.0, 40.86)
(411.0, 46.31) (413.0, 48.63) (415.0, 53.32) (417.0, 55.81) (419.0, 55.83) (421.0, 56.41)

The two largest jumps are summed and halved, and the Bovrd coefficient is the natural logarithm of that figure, 1.89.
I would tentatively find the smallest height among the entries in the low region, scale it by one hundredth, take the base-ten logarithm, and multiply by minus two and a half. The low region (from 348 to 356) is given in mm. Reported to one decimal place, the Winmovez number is 0.8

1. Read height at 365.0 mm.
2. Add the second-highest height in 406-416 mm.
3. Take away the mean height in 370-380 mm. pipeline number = 67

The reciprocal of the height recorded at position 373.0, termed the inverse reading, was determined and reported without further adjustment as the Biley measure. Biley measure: 0.0240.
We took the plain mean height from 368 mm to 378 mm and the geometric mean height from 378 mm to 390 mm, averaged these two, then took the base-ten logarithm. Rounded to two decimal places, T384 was 1.53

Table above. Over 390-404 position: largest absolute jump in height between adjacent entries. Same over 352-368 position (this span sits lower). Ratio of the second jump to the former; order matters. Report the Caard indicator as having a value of 1.8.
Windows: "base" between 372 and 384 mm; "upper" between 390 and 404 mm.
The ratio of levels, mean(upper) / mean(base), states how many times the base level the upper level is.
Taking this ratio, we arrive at 0.92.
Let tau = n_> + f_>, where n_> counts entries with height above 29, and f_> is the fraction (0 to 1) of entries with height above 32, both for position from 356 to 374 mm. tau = 10.0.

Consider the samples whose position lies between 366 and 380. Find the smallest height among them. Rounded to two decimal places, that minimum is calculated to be 29.51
